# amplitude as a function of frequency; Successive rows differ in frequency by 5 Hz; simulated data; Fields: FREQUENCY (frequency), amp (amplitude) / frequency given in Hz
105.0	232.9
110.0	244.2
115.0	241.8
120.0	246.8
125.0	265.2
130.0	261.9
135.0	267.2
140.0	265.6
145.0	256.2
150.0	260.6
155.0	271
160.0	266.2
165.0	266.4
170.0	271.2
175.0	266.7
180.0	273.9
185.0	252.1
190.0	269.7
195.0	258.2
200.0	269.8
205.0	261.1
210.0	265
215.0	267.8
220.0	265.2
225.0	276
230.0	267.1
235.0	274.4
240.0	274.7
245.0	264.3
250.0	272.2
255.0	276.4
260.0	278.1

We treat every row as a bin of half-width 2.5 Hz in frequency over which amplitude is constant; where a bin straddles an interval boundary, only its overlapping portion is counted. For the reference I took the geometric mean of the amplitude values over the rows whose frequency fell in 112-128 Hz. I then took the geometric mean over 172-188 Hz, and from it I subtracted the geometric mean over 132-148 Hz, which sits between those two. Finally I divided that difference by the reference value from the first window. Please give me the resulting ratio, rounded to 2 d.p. 0.00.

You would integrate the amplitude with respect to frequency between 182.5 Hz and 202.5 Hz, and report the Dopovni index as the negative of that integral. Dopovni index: -5249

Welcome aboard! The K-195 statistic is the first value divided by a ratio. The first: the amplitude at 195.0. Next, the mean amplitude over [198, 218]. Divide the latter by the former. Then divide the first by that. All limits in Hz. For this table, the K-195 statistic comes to 251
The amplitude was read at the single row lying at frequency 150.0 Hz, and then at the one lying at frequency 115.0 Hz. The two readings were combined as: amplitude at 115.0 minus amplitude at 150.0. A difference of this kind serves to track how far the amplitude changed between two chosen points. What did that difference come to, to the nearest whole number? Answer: -19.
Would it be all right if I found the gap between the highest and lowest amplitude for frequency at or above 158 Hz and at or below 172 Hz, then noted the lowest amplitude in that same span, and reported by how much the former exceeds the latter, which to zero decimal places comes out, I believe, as -261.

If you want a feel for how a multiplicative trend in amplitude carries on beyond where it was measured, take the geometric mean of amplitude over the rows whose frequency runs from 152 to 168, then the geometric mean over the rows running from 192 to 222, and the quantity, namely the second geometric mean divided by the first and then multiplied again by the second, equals 261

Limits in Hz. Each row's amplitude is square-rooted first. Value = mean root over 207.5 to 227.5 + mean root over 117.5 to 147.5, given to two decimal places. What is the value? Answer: 32.52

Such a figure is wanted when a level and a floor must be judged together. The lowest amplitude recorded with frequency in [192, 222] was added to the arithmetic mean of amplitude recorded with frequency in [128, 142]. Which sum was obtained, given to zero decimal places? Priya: 523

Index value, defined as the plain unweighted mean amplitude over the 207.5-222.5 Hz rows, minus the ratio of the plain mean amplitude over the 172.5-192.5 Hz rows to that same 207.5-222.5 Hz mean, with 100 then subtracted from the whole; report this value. 165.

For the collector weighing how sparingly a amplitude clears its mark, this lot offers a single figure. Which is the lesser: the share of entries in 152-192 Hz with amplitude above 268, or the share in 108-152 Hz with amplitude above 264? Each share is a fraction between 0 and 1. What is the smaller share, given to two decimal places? 0.33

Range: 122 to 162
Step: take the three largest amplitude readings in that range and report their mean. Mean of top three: 268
